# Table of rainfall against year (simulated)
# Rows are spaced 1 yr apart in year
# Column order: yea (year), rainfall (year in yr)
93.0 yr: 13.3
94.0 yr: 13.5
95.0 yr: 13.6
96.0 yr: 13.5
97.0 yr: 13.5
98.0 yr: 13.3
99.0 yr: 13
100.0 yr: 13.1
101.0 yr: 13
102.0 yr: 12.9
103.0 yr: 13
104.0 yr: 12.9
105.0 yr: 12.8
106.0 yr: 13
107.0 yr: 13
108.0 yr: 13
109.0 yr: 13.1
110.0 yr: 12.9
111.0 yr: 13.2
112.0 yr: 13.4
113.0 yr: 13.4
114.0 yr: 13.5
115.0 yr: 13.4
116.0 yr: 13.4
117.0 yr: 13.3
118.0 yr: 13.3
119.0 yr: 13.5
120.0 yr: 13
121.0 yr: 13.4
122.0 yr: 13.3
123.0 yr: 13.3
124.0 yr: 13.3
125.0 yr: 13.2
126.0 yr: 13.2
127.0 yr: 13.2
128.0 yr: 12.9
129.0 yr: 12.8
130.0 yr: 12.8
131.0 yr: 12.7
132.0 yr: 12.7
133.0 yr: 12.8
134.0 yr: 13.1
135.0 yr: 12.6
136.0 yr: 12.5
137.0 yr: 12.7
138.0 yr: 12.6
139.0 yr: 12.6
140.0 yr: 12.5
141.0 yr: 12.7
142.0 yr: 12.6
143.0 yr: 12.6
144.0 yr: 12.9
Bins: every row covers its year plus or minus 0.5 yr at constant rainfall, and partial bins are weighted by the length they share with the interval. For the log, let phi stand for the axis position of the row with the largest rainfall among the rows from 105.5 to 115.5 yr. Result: 114.0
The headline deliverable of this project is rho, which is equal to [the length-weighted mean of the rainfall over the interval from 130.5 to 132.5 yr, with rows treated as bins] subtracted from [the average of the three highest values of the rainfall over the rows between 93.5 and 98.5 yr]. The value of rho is 0.8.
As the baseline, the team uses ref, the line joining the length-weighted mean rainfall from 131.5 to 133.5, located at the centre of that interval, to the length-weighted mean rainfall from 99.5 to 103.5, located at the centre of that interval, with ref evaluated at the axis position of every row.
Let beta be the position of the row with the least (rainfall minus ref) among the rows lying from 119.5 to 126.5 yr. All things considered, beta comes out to 120.0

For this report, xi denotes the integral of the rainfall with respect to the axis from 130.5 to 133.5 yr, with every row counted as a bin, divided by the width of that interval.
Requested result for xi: 12.7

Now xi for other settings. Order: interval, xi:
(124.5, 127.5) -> 13.2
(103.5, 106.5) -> 12.9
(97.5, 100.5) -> 13.1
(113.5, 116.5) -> 13.4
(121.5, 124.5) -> 13.3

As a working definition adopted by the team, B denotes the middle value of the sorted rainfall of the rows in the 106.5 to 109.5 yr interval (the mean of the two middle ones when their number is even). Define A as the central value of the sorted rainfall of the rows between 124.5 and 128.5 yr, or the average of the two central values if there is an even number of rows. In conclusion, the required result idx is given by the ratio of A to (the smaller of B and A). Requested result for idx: 1.02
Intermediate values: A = 13.2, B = 13.00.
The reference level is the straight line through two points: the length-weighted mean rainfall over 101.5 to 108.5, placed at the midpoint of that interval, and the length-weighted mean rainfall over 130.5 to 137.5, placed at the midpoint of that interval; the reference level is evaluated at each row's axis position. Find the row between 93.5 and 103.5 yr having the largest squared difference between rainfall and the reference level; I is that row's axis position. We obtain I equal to 95.0 yr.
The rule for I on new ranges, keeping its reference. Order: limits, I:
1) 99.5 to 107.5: 105.0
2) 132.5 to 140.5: 134.0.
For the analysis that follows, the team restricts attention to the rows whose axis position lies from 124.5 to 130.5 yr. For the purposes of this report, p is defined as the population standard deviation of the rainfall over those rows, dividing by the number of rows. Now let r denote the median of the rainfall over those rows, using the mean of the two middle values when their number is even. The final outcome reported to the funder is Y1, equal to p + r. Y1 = 13.24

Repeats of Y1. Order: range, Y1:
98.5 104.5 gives 13.07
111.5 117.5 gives 13.46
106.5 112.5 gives 13.21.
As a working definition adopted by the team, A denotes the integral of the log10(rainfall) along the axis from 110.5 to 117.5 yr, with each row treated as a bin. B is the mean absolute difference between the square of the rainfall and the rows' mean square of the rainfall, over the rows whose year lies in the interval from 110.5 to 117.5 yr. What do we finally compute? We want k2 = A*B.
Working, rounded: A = 7.9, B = 1.9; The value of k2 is 15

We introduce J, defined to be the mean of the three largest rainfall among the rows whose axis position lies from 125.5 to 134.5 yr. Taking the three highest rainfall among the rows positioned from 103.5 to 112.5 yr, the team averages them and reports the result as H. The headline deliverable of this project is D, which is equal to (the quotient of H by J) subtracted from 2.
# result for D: 0.995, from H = 13.2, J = 13.2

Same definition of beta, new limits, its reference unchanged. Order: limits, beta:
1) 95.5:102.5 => 102.0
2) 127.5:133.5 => 131.0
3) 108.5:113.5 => 110.0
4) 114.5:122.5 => 120.0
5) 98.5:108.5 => 105.0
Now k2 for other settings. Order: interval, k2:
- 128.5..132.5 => 6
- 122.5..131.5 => 57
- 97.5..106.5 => 23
